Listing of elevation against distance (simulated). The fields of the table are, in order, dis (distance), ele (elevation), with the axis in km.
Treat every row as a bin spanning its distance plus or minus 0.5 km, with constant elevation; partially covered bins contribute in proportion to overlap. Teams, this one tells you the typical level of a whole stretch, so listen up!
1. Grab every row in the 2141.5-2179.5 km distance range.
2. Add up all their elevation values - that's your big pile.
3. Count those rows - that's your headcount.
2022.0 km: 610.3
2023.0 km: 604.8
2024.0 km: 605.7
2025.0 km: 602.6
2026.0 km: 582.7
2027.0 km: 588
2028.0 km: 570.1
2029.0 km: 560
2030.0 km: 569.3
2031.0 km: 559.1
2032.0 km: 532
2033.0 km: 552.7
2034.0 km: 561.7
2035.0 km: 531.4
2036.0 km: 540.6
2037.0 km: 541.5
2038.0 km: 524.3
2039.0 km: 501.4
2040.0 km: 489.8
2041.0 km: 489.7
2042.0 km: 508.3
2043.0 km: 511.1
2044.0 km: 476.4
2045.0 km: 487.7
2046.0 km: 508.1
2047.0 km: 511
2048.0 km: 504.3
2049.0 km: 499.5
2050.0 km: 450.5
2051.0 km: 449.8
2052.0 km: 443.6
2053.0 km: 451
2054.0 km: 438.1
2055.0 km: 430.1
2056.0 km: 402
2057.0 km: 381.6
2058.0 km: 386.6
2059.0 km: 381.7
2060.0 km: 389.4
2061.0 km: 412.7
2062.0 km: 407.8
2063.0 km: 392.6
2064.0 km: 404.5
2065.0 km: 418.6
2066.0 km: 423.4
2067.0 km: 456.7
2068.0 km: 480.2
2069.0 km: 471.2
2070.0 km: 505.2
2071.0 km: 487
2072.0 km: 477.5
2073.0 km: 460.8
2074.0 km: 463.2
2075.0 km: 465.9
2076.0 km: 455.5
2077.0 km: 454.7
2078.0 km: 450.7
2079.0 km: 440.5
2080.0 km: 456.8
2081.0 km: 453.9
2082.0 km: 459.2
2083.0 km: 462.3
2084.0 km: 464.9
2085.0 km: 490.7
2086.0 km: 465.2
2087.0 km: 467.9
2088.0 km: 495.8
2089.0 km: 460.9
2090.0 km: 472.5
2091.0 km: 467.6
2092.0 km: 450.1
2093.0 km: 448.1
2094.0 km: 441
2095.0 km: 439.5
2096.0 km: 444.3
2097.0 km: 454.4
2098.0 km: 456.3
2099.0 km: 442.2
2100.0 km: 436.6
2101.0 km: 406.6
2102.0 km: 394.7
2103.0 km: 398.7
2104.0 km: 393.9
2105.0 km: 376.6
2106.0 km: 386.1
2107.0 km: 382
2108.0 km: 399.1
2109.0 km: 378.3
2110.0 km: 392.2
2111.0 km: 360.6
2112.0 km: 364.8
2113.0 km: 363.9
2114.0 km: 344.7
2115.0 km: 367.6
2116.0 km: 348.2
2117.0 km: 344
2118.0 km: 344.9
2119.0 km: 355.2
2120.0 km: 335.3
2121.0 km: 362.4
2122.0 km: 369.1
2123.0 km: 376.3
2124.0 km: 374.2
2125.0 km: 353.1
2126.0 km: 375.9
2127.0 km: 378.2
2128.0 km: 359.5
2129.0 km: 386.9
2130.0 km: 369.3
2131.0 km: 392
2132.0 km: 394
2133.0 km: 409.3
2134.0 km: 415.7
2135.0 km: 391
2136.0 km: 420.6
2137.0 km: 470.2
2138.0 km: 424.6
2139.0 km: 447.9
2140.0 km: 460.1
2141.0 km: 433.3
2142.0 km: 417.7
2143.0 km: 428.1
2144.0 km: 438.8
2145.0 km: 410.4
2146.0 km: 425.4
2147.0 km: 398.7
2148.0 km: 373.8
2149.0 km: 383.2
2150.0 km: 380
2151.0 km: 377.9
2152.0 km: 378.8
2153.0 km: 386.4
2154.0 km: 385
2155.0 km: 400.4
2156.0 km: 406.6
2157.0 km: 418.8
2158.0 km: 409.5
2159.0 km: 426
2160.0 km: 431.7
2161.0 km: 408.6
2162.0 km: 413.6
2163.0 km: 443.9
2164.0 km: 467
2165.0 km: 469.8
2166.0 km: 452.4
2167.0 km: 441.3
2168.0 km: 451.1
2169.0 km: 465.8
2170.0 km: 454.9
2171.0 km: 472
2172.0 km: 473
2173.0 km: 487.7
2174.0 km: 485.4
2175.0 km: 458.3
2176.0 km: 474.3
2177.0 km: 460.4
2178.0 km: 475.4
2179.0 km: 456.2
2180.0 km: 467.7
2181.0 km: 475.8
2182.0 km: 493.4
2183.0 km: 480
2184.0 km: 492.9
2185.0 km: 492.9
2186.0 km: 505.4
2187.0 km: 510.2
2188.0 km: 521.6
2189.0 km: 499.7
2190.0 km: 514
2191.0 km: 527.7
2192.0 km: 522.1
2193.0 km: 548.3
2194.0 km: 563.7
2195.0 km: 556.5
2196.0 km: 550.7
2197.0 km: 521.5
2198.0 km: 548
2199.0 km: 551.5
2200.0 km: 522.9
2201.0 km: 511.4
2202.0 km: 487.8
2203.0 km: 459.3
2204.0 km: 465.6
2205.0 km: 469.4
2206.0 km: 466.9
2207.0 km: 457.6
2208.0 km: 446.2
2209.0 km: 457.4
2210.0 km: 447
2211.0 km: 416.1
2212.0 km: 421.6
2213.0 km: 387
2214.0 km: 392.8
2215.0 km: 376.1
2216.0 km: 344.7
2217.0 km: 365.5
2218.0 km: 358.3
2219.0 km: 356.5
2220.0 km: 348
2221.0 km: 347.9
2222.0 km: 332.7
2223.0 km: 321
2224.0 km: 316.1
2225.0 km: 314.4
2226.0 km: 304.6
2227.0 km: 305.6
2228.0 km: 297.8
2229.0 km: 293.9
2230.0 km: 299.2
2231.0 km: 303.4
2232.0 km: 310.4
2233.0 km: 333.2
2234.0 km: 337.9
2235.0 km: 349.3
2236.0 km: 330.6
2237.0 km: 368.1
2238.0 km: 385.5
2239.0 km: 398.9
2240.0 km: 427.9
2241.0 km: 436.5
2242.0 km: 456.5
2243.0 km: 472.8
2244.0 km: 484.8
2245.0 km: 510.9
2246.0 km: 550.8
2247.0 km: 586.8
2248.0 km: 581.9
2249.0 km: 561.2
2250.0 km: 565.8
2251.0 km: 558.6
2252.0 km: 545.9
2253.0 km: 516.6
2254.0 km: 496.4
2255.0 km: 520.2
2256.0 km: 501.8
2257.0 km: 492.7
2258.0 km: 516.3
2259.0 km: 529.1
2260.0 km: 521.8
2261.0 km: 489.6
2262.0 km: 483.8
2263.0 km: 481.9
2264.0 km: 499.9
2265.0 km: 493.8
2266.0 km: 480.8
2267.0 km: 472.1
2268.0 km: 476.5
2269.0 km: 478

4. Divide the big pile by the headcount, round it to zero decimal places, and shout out 431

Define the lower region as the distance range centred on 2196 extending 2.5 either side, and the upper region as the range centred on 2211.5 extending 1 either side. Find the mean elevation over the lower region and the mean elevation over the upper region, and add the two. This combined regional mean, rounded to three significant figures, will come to 967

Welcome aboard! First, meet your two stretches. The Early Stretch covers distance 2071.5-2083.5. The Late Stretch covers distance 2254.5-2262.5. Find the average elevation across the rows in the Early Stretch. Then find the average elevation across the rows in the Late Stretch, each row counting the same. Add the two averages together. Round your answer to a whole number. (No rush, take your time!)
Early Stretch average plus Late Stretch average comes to 965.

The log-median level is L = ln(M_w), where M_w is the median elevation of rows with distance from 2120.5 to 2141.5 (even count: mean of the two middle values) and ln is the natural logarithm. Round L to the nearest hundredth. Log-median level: 5.97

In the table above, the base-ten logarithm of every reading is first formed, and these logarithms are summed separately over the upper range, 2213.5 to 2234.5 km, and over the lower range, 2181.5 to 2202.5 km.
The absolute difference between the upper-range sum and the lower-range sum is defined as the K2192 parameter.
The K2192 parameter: 4.1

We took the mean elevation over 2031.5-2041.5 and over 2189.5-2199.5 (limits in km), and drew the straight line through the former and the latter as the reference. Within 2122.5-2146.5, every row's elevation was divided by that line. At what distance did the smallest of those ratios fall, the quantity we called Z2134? 2125.0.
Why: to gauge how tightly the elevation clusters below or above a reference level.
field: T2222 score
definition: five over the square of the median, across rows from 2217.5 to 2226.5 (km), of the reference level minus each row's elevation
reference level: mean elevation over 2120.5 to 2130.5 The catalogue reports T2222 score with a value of 0.0035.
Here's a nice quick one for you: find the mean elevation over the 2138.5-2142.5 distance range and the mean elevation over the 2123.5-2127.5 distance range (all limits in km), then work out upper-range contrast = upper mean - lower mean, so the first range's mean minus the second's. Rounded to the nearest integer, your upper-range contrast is 69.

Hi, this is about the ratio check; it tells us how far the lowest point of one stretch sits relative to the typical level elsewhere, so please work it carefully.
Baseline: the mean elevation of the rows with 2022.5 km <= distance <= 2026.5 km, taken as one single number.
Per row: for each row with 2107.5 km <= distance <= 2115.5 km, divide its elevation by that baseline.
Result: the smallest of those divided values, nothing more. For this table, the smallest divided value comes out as 0.58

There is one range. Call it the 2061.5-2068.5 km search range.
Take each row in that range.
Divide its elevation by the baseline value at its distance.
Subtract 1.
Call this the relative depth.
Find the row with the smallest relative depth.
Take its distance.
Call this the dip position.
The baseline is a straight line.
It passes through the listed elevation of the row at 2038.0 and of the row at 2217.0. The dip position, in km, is 2063.0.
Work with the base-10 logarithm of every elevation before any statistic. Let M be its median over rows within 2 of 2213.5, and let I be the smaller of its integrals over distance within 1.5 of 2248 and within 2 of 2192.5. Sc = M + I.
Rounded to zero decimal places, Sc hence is 11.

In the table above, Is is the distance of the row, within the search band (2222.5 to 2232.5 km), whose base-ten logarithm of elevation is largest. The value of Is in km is 2223.0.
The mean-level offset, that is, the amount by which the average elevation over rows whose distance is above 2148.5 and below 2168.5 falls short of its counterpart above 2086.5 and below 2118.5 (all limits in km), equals -6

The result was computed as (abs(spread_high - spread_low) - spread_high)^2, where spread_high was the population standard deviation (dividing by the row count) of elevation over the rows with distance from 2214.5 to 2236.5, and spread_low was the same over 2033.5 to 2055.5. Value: 132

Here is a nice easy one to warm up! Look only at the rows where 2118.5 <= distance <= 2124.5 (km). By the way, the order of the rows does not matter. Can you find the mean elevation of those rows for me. 362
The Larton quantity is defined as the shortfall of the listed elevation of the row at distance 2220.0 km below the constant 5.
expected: -343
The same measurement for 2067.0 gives -452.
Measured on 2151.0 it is -373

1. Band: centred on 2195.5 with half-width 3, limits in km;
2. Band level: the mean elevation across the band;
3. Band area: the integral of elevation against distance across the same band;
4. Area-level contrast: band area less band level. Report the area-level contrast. 2741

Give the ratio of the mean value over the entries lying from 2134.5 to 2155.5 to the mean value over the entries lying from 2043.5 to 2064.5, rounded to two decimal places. 0.94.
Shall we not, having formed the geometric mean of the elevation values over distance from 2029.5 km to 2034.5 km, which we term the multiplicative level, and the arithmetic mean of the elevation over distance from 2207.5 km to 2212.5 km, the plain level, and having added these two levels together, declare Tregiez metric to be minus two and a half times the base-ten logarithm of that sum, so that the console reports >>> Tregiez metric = -7.49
